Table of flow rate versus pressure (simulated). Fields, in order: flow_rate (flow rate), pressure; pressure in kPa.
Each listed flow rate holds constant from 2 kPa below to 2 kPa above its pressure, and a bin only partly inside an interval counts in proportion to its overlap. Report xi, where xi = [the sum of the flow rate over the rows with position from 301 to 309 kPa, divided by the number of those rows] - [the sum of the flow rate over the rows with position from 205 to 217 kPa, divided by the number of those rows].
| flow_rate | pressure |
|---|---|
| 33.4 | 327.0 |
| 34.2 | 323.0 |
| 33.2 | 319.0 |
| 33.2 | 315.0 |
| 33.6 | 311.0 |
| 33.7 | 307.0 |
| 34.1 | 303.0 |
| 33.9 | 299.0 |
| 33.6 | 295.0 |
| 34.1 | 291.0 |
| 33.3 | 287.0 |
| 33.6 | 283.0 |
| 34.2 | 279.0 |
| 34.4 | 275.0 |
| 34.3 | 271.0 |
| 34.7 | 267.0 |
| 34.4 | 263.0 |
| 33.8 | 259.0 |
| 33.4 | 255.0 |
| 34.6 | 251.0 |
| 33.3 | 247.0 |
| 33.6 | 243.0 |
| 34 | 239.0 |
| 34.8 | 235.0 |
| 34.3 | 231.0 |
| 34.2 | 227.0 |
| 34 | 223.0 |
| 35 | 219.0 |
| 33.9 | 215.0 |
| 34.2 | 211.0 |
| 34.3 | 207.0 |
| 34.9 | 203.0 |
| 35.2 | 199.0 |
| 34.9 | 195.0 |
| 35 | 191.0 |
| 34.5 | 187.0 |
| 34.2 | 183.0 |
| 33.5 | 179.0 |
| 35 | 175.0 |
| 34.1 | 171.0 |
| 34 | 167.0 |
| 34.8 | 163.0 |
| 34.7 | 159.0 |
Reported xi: -0.2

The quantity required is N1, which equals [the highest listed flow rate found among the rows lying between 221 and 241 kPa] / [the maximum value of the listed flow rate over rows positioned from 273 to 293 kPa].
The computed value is 1.01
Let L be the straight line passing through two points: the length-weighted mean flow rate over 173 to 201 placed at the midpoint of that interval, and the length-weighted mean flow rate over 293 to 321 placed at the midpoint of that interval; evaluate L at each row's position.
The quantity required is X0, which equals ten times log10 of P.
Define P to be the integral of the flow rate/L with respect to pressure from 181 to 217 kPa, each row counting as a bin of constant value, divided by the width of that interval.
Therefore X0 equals 0.007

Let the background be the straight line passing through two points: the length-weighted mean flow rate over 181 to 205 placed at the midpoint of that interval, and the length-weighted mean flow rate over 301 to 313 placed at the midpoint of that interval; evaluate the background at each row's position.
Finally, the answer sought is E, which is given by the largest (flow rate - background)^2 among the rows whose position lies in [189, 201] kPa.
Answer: 0.22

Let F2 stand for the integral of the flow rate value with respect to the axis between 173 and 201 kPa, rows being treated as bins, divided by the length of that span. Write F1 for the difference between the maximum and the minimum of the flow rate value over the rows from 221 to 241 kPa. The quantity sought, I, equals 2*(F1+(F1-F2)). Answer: -66.0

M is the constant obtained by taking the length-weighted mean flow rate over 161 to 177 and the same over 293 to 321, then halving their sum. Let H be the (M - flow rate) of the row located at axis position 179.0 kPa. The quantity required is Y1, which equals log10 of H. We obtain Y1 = -0.26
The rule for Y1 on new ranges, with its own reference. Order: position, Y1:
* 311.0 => -0.35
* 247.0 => -0.13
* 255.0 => -0.19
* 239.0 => -1.35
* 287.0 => -0.13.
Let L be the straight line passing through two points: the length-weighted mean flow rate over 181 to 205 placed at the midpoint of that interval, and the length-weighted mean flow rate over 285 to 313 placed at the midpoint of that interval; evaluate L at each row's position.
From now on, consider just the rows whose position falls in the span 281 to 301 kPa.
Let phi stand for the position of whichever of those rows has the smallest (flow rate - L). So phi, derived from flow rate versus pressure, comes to 287.0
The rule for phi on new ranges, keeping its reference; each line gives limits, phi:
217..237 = 223.0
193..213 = 211.0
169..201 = 179.0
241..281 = 247.0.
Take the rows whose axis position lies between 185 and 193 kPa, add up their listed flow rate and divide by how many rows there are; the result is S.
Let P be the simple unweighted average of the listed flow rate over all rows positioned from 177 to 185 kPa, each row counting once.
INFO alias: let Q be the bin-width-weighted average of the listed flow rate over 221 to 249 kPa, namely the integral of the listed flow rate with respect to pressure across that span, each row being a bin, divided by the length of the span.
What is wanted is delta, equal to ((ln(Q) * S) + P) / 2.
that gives 78.2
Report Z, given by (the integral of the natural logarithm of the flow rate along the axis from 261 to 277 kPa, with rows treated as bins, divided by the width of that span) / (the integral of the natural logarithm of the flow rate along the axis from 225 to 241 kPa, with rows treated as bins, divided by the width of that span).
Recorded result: 1.00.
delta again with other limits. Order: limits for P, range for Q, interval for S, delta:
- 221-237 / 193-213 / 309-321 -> 76.3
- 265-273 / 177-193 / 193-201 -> 79.2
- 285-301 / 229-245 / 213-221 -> 77.7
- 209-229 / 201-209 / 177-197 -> 78.1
